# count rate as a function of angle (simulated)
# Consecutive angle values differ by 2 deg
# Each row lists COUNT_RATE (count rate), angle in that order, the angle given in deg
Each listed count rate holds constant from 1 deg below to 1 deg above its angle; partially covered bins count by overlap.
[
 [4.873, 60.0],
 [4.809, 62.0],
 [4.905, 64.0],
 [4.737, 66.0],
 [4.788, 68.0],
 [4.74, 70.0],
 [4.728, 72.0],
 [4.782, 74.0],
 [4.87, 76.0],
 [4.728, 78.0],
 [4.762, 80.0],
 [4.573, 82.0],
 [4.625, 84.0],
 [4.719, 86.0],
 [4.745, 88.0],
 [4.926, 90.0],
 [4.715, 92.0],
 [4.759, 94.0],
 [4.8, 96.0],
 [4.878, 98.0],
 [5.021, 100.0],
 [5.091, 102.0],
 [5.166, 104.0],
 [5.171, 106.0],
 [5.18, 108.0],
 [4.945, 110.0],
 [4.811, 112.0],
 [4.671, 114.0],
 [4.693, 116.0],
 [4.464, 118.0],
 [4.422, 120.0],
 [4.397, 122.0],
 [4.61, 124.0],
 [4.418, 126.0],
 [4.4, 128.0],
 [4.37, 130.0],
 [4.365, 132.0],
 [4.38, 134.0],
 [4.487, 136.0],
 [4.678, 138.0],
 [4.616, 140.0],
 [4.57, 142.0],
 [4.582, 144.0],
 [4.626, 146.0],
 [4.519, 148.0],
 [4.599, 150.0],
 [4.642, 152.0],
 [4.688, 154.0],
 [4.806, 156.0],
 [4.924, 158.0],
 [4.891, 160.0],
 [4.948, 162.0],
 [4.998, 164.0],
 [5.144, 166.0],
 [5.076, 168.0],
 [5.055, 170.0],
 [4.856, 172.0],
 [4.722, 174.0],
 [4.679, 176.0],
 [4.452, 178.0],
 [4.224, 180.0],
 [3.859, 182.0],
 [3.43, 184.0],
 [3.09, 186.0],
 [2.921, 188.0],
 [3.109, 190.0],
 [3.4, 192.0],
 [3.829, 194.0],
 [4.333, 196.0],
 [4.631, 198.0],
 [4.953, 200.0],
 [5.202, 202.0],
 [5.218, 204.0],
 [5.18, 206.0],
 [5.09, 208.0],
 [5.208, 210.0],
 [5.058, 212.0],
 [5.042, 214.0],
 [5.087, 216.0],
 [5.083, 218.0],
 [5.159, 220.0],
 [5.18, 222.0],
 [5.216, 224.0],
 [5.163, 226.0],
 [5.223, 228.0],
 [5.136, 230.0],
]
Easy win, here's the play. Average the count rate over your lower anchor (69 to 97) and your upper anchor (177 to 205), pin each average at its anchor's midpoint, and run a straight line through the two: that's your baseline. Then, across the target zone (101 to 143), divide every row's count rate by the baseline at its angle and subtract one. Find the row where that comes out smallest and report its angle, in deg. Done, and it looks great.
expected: 122.0 deg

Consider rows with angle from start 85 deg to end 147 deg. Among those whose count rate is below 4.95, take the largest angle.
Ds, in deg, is 146.0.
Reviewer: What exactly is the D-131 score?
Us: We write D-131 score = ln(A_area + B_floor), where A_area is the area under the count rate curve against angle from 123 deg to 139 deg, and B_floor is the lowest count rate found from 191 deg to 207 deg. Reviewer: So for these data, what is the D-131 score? 4.32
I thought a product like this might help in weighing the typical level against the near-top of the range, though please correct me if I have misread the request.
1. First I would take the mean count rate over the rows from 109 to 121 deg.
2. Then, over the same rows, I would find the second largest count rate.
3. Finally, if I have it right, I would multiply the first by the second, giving 22.5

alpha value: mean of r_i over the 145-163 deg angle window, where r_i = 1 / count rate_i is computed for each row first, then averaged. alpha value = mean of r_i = 0.211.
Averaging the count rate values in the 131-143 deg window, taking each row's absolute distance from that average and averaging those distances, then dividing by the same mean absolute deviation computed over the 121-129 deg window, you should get 1.4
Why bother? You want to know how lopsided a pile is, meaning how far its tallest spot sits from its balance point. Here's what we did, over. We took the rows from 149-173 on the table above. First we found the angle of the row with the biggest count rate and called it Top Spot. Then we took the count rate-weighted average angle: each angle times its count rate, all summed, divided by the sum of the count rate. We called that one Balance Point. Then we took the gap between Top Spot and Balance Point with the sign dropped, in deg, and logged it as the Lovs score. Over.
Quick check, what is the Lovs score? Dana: 4.8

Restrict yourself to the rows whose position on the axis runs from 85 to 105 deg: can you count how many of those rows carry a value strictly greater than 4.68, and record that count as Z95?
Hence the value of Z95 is 10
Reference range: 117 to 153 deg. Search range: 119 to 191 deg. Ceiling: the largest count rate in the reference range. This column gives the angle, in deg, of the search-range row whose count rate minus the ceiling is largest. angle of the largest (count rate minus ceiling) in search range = 166.0 deg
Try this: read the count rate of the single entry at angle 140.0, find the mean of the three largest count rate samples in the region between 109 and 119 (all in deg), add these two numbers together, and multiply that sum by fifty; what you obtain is 472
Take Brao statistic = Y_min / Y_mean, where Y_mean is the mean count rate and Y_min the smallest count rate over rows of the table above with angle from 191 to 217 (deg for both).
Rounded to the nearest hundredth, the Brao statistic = 0.71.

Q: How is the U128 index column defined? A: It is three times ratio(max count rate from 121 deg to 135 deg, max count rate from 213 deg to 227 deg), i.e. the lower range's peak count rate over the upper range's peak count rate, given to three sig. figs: 2.65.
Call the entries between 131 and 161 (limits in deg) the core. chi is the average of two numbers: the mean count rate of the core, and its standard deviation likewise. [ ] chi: 2.39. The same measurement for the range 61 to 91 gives 2.43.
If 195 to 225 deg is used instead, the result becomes 2.64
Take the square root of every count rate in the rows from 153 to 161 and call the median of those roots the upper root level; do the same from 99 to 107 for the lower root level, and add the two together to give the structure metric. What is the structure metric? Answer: 4.47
